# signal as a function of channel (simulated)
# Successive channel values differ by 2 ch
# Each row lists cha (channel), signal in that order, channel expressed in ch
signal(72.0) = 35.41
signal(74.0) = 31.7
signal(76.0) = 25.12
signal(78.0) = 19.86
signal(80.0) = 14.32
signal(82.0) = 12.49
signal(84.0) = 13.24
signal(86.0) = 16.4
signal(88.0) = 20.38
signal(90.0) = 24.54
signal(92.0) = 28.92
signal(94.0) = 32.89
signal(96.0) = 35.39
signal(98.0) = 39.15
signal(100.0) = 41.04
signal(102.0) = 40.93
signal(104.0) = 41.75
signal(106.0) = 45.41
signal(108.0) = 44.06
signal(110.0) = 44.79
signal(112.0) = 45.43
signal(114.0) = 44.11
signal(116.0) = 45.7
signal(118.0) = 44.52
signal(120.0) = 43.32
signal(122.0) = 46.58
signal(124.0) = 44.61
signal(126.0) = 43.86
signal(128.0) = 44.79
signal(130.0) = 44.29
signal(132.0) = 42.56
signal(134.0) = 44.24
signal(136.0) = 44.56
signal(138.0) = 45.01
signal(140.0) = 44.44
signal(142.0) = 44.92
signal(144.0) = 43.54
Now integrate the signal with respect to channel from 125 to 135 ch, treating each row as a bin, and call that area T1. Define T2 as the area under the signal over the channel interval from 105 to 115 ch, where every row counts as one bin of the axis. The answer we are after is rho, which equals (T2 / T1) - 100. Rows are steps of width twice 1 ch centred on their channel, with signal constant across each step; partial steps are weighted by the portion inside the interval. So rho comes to -99.0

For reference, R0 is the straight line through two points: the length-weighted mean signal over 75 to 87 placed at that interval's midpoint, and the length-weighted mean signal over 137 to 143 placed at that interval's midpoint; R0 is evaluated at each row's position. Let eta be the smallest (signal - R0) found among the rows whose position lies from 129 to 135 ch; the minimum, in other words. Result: 2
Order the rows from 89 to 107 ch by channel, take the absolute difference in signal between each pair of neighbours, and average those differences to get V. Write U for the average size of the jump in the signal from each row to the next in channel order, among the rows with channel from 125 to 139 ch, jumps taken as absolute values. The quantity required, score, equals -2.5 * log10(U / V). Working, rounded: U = 0.9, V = 3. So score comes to 1.1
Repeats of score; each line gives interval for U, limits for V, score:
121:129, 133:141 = -1.1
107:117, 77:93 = 1.3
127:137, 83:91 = 1.4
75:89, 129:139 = -1.3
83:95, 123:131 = -1.8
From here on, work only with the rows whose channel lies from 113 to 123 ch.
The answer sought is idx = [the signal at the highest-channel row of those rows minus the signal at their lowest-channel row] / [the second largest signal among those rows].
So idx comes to 0.05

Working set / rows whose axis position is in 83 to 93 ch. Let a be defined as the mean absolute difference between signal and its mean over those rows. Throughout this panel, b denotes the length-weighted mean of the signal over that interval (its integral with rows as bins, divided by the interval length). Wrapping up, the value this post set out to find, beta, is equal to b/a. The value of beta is 4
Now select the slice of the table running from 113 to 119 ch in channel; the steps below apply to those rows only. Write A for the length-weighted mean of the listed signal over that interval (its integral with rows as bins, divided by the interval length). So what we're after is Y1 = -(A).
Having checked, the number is -44.8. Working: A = 44.8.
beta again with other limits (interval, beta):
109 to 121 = 67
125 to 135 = 74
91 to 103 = 9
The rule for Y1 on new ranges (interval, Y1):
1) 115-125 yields -44.9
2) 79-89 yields -15.4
